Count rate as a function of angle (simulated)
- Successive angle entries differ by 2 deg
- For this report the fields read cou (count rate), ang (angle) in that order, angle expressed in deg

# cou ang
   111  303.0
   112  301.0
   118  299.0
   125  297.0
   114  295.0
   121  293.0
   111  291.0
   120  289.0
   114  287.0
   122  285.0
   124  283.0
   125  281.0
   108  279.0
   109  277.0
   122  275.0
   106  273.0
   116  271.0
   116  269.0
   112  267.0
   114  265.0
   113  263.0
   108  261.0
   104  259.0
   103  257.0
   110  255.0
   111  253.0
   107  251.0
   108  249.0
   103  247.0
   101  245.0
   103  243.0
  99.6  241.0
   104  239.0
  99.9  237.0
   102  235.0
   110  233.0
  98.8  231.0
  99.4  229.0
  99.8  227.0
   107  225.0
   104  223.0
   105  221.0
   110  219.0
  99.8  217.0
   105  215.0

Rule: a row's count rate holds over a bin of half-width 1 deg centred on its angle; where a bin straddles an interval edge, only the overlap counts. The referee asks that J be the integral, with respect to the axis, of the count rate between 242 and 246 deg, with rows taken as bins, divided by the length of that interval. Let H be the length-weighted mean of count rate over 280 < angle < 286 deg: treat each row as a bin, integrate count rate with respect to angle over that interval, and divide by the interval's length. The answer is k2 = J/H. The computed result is 0.82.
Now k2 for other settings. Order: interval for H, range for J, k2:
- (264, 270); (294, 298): 1.05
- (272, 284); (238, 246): 0.88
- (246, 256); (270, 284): 1.07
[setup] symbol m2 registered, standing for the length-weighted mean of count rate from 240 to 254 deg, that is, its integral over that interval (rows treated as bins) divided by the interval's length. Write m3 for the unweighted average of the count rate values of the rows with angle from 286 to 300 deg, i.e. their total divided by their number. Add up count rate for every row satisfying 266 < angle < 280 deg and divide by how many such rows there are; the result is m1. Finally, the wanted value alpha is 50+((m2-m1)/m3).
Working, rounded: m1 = 113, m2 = 105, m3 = 118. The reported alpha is 49.93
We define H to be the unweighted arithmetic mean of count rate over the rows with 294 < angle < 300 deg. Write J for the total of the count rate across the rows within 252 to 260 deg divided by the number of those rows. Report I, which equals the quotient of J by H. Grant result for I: 0.90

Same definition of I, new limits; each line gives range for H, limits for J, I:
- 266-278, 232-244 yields 0.91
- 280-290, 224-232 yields 0.84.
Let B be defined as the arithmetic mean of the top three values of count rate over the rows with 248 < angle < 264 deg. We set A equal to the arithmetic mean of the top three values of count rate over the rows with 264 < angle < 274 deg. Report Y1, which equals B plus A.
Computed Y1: 227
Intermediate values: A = 115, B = 111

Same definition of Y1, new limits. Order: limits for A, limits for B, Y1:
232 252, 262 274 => 224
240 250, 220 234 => 212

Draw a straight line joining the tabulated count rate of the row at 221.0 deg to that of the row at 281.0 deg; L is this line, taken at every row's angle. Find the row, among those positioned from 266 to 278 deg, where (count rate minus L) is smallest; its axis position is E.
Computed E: 273.0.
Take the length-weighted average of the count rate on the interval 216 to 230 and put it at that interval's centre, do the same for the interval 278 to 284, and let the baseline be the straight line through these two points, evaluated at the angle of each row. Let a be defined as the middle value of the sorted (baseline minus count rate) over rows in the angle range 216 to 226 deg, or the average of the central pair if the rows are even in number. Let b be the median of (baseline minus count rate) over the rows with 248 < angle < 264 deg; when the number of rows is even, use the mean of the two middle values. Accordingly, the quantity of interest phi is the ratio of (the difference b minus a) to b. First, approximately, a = -2.0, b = 3.3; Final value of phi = 1.6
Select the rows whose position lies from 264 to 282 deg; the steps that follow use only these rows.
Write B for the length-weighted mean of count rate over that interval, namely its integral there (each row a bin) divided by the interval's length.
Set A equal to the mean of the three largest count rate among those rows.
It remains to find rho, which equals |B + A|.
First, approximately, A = 121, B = 114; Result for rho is 235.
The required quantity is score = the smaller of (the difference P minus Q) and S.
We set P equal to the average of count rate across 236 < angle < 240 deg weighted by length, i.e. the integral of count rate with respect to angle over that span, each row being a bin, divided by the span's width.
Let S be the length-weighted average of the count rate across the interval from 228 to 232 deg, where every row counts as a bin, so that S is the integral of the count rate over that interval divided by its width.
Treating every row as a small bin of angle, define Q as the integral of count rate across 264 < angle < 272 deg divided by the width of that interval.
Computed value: -13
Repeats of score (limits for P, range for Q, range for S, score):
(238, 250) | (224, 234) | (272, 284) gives 0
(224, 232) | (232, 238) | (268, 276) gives -3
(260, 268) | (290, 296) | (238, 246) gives -4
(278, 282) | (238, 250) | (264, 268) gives 13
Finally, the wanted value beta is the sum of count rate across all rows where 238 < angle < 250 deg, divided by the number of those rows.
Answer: 103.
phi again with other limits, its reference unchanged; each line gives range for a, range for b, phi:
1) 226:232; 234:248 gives 0.2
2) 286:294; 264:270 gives -4.2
